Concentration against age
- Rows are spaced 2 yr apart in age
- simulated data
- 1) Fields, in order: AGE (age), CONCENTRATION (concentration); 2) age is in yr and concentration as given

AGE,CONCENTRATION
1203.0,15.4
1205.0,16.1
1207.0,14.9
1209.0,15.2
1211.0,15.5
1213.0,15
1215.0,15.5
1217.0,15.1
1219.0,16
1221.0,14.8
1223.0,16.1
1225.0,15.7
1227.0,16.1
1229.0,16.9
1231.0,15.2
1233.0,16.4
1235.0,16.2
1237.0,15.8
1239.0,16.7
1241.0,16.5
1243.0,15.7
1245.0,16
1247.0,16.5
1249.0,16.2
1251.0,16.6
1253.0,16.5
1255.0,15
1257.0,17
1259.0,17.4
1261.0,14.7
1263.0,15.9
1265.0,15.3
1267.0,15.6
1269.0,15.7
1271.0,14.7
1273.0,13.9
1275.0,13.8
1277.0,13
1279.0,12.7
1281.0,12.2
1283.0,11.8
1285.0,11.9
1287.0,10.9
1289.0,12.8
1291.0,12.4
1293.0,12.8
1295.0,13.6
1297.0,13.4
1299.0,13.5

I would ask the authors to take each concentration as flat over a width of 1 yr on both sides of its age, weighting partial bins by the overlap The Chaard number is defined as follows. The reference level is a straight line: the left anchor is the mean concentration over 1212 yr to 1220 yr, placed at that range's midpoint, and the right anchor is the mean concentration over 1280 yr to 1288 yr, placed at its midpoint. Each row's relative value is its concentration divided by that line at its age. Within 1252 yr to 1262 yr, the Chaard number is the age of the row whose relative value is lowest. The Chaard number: 1255.0 yr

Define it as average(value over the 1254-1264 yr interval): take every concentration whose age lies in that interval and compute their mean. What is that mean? 16.0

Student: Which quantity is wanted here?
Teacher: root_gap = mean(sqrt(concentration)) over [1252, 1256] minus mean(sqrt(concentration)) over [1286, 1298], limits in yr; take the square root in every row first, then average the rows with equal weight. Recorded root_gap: 0.4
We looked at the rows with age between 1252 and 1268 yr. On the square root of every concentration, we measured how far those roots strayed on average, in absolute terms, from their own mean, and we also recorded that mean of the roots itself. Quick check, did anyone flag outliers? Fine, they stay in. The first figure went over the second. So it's 0.024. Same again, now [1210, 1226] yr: 0.012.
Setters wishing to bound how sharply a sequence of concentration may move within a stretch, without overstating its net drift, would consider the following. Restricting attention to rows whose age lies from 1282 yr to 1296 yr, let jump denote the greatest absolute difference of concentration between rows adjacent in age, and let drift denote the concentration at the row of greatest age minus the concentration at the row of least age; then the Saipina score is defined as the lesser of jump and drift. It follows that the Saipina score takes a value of 1.8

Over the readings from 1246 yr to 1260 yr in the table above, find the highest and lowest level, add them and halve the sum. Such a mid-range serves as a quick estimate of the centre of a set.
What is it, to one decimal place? 16.2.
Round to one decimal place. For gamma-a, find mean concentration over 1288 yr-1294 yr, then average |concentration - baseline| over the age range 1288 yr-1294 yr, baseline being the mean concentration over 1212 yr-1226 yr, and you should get 2.8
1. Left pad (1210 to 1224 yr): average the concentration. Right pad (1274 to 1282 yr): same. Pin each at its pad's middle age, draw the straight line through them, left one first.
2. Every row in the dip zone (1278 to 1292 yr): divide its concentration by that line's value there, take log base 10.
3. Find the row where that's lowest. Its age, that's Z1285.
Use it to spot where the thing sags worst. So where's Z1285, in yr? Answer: 1287.0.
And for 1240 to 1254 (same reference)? 1243.0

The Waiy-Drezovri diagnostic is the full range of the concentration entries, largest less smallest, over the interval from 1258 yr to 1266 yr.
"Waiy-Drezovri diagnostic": 2.7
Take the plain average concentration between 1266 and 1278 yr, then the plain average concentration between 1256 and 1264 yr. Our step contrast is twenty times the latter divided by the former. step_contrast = 22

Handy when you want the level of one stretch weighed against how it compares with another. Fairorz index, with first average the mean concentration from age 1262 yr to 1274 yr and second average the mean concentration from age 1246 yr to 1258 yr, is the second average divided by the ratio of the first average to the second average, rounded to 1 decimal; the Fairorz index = 17.5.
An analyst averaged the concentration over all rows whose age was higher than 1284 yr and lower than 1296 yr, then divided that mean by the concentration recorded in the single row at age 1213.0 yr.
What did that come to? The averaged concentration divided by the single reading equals 0.83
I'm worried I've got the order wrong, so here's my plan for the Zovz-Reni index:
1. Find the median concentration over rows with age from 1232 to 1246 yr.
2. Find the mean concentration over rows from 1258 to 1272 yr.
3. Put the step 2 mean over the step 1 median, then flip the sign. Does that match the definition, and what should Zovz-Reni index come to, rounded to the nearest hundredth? -0.96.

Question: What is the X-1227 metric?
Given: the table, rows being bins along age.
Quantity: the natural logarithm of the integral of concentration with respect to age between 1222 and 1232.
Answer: 5.1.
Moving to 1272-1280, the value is 4.7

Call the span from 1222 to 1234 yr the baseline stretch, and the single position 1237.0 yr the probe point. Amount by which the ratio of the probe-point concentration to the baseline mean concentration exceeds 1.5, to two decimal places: -0.52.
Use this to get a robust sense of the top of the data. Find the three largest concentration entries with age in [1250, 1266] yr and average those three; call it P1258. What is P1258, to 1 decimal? 17.0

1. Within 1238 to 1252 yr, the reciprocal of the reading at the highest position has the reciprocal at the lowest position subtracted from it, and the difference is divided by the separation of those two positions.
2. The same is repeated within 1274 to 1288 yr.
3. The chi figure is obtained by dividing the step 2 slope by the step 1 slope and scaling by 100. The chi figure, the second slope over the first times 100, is 5345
